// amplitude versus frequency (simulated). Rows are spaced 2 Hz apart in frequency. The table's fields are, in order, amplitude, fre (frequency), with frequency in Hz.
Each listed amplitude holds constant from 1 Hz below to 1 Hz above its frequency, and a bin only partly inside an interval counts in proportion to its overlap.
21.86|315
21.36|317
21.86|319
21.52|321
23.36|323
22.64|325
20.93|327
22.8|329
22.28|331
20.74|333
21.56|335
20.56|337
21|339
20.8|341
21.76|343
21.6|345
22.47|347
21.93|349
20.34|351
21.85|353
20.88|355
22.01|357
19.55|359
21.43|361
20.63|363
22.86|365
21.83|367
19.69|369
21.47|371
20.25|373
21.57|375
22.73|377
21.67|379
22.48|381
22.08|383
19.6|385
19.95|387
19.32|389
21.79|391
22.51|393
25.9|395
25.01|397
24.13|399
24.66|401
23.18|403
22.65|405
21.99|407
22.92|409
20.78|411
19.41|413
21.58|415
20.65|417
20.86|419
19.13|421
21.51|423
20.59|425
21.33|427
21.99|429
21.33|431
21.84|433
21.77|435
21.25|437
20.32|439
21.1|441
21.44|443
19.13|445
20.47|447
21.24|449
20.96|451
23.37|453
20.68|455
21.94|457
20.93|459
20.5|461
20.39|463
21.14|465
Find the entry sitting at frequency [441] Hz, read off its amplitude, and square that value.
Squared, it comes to 445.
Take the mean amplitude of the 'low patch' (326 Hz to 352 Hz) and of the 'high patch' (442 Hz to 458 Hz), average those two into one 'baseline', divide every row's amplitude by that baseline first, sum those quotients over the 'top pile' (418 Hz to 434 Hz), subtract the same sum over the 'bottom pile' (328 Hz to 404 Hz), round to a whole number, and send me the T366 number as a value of -31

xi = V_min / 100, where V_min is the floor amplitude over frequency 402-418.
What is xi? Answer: 0.194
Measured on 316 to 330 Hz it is 0.209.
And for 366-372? 0.197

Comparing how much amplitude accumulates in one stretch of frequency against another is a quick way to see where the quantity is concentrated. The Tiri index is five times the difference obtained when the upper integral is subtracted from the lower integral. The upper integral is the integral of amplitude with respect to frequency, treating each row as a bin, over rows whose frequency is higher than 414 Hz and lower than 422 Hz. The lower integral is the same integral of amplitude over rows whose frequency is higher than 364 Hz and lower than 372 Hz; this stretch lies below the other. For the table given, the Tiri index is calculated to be 36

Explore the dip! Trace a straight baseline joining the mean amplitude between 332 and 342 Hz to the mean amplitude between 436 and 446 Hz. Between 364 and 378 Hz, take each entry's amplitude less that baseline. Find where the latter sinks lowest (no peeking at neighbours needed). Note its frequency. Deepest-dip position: 369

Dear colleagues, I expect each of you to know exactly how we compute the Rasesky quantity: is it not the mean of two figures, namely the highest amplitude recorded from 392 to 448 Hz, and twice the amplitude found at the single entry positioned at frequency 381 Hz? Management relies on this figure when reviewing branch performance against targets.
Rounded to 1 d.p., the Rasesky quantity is 35.4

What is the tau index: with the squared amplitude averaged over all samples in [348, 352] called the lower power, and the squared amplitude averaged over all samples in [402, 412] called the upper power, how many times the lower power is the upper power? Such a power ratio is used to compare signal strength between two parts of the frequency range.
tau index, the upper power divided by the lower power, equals 1.11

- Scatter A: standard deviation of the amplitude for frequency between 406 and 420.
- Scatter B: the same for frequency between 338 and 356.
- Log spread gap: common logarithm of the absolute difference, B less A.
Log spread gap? -0.4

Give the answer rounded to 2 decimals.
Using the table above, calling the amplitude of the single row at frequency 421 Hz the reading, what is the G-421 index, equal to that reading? 19.13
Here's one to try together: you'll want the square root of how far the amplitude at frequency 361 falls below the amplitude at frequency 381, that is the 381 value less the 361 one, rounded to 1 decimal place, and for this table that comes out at 1.0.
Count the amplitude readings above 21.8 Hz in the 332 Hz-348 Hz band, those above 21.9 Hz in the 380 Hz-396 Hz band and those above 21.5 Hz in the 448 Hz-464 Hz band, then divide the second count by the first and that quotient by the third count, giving 2.0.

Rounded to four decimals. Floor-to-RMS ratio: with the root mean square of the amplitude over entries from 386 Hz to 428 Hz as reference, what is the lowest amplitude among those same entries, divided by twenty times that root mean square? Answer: 0.0435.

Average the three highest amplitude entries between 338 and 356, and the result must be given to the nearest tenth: 22.1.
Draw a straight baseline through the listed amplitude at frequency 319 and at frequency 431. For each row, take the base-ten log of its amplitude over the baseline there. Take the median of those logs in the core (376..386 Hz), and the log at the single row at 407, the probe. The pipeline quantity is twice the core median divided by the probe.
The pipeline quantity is 1.9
